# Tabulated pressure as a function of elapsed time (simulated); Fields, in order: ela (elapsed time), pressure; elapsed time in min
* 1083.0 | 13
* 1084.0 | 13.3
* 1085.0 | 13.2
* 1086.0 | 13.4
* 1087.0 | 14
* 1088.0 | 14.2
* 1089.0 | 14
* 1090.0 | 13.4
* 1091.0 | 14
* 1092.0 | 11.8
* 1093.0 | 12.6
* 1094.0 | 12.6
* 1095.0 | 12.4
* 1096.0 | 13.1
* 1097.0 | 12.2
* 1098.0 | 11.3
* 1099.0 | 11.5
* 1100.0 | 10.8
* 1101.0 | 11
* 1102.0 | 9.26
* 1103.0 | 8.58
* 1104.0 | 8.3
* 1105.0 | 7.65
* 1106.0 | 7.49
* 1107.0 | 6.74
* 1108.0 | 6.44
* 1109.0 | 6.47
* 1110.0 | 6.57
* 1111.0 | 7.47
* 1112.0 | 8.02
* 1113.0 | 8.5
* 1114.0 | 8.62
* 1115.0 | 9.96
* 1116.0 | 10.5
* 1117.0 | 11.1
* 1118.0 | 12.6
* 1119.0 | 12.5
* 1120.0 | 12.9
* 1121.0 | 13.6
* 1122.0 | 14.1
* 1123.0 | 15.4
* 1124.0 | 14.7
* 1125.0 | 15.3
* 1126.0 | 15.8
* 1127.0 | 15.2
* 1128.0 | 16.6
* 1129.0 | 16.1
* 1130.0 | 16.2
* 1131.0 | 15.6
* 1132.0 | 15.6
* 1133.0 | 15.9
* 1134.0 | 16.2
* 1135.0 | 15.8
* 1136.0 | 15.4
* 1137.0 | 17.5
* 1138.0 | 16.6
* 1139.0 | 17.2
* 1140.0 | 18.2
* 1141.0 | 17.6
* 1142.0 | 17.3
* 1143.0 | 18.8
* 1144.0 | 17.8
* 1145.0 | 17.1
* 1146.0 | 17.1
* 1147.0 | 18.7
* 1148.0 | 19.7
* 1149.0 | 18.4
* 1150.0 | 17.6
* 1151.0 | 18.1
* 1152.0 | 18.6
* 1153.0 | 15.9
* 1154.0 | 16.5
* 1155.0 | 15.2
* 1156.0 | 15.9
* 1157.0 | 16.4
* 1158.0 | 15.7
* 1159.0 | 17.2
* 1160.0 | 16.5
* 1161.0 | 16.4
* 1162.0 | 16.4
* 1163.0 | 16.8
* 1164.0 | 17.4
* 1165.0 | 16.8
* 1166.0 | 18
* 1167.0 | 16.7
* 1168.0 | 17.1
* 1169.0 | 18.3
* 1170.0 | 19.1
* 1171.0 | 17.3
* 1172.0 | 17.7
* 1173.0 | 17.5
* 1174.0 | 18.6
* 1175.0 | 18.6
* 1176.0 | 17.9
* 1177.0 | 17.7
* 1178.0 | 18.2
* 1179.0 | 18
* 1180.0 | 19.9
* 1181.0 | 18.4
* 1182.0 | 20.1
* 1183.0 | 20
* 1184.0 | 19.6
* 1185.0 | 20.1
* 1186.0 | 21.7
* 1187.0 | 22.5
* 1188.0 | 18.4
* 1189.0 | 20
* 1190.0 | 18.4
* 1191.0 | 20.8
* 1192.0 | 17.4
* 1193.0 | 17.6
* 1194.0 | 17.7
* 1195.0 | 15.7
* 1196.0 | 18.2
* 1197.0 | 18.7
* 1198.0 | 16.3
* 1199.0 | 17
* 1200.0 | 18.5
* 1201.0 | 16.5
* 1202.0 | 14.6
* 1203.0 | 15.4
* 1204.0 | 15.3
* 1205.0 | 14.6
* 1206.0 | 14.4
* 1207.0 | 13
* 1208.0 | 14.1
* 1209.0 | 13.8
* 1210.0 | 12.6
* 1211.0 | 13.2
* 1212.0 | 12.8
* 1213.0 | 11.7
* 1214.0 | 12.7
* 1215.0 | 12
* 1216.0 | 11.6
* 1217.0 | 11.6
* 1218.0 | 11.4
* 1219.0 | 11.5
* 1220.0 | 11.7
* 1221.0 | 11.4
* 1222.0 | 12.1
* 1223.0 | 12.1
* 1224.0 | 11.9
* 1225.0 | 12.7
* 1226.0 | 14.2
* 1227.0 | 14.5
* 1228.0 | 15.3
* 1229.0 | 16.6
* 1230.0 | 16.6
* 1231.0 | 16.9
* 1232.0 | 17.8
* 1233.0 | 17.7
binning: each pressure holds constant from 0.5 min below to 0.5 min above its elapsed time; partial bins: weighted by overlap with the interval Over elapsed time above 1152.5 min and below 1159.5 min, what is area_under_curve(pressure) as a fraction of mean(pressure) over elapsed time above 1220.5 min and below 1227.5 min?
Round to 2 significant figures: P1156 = 8.9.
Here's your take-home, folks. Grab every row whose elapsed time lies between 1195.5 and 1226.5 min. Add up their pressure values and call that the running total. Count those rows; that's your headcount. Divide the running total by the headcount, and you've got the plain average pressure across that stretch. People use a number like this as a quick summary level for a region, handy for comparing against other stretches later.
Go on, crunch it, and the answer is 13.8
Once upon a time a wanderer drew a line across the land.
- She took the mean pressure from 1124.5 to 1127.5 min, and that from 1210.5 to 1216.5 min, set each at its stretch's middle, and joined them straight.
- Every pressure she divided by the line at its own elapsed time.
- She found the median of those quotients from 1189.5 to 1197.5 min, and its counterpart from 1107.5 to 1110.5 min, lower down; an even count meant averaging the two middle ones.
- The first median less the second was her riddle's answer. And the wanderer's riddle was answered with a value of 0.97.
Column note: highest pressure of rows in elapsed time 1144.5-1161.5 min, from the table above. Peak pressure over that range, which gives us 19.7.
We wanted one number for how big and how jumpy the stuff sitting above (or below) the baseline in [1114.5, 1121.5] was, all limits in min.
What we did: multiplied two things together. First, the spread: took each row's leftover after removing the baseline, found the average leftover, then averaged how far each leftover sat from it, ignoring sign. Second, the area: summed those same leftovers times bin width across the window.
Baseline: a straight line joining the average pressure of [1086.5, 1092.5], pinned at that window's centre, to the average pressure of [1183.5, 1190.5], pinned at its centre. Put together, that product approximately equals -26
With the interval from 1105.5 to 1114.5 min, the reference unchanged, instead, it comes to -43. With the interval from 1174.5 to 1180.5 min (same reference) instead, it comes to -4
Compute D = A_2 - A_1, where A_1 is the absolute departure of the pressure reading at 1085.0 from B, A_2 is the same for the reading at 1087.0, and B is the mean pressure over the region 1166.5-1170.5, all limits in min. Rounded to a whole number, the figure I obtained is -1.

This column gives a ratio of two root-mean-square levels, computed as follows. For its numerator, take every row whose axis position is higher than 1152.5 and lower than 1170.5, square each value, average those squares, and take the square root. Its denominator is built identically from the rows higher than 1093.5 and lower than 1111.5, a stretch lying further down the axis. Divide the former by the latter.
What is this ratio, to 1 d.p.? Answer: 1.7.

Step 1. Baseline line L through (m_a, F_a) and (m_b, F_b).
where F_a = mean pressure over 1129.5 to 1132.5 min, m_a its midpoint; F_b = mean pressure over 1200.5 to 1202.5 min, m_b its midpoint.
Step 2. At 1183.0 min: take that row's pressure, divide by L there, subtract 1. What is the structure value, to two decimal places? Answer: 0.28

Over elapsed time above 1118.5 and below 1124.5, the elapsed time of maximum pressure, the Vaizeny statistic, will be 1123.0 min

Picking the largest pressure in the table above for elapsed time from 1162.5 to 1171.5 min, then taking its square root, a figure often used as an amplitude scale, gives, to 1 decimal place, 4.4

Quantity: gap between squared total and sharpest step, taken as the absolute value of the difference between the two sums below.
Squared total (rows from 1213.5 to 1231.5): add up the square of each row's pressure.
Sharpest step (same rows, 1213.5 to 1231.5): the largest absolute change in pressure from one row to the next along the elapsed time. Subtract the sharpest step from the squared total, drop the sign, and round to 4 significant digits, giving 3180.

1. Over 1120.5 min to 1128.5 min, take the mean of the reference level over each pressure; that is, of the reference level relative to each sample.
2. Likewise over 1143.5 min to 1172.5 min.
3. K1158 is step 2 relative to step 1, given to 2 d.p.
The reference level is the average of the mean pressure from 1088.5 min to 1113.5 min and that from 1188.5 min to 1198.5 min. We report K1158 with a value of 0.87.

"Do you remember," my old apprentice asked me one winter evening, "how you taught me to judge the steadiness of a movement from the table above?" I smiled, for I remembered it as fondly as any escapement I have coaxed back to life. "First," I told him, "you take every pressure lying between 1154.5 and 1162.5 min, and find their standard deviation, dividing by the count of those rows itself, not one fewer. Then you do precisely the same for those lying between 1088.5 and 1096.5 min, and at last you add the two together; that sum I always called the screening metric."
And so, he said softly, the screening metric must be 1.30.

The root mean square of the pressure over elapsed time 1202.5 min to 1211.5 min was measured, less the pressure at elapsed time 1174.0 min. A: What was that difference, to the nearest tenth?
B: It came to -4.5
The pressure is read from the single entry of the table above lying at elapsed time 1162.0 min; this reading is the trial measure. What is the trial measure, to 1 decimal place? 16.4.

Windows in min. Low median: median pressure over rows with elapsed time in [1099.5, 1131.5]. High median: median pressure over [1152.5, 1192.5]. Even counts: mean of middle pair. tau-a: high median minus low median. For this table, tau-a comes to 7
